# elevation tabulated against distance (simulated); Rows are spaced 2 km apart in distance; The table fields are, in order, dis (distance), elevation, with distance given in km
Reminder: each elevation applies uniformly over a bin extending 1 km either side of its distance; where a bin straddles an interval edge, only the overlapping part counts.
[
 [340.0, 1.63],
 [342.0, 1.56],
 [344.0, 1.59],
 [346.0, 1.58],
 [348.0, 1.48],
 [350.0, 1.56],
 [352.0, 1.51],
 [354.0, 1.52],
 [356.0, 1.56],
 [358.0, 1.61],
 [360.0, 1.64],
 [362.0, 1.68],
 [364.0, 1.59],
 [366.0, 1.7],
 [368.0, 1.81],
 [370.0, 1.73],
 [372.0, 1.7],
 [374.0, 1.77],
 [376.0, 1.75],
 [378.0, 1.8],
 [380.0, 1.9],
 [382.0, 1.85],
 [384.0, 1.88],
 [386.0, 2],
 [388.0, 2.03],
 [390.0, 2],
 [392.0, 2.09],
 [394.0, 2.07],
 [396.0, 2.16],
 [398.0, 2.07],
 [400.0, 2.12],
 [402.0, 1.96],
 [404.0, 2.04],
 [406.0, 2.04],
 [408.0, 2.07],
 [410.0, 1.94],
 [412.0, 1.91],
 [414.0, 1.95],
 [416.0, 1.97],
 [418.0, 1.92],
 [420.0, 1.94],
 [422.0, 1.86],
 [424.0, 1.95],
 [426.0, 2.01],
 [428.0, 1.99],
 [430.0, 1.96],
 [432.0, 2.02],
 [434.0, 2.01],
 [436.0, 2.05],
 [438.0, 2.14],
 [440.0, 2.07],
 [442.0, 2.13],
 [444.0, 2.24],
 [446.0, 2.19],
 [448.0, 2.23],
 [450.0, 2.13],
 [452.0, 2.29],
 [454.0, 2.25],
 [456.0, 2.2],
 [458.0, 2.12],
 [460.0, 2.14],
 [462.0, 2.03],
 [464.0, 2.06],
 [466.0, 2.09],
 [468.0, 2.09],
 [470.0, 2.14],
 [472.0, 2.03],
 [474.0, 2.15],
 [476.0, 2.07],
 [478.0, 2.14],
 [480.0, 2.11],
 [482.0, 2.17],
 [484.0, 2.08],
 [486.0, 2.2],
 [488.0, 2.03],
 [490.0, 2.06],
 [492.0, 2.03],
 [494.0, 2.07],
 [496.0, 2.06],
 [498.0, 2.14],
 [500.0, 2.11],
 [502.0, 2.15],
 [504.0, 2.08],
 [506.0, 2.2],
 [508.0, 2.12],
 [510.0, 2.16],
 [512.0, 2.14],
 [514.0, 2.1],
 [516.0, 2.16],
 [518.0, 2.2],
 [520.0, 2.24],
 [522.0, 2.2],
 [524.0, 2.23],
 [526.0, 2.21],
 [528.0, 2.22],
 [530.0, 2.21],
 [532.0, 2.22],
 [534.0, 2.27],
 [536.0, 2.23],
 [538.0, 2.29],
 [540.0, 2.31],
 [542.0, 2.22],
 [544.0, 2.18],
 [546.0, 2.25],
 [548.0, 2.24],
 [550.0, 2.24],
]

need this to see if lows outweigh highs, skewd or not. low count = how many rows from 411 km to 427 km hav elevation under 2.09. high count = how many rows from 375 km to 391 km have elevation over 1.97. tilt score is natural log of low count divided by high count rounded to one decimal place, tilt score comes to 1.0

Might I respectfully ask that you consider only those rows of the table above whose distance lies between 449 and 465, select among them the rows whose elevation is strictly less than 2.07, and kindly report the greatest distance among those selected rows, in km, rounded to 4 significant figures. 464.0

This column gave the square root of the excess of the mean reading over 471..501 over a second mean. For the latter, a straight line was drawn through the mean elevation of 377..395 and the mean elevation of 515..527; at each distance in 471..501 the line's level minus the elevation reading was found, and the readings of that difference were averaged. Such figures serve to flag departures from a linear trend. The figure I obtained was 1.43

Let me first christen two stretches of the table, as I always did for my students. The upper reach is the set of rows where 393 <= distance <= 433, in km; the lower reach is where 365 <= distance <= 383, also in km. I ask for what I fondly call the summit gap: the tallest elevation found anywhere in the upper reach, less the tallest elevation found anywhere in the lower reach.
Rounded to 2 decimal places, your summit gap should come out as 0.26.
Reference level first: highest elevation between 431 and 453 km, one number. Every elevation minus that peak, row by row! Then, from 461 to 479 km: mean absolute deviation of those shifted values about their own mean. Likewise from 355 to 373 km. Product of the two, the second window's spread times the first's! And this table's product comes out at 0.0023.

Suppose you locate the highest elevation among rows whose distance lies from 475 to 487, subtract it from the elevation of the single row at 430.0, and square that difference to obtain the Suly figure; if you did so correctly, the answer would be 0.058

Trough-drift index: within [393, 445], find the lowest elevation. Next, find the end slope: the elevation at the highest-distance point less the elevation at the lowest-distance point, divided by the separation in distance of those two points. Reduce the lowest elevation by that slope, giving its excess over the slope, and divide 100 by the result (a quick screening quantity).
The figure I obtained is 53.9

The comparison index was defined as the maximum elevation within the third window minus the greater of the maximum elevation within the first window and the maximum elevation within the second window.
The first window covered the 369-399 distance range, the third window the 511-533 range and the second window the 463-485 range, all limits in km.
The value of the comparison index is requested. 0.07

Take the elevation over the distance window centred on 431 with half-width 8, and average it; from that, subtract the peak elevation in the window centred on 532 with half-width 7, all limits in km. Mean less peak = -0.27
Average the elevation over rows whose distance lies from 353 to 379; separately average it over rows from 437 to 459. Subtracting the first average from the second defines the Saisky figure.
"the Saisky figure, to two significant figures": 0.50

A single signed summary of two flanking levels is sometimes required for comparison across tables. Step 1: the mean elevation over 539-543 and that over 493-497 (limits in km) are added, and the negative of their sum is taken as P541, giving -4.33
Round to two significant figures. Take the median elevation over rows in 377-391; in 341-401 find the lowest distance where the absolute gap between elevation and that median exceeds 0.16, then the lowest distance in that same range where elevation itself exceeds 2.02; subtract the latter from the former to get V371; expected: -46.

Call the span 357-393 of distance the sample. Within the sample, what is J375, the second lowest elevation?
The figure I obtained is 1.61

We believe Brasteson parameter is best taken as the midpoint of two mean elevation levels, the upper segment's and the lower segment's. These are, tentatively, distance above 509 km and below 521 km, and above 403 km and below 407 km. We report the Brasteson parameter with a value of 2.10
